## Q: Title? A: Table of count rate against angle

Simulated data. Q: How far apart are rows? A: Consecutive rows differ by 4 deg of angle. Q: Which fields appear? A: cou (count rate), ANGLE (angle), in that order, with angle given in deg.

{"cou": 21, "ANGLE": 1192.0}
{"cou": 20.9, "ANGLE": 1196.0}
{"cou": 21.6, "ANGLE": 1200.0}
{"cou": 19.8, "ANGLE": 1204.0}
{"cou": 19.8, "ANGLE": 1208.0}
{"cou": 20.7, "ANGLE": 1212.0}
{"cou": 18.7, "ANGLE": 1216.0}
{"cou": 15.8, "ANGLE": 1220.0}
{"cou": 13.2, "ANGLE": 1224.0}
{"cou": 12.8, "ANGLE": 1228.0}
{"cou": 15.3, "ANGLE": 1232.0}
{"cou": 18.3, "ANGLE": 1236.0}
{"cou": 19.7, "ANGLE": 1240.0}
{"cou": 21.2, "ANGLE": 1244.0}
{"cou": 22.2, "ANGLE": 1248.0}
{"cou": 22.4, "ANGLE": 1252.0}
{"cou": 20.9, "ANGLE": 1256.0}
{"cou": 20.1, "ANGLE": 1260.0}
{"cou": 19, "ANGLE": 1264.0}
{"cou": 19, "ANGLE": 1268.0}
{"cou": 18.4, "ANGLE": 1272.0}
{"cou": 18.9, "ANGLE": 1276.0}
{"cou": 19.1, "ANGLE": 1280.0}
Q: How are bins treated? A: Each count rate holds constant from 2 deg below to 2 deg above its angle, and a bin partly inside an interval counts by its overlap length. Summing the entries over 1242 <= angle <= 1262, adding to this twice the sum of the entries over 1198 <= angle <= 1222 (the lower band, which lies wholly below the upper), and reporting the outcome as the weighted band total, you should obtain 340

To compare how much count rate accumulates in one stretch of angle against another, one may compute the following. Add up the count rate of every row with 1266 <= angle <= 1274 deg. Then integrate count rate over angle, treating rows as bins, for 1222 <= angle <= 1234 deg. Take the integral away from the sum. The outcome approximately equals -128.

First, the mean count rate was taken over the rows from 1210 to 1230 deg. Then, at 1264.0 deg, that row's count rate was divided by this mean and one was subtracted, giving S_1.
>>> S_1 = 0.17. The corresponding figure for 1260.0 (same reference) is 0.24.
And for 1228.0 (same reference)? -0.21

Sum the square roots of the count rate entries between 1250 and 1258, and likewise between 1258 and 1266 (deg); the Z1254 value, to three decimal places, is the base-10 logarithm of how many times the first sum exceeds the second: 0.022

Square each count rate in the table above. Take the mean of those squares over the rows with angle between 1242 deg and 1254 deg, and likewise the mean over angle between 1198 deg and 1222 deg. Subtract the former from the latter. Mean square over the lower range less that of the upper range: -102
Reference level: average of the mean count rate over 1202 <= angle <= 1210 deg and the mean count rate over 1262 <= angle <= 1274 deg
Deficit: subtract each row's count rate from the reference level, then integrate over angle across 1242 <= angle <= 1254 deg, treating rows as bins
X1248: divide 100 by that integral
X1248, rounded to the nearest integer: -3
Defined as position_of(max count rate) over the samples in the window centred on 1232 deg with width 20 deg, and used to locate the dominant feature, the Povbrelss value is 1240.0 deg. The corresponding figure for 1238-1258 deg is 1252.0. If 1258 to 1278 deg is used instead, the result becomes 1260.0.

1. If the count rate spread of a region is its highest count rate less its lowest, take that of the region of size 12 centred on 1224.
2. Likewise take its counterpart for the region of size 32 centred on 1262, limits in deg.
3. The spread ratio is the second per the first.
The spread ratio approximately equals 1.3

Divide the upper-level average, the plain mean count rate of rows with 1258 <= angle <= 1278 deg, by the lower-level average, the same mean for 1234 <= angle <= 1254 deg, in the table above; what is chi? 0.92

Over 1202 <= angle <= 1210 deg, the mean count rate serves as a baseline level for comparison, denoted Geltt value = 19.8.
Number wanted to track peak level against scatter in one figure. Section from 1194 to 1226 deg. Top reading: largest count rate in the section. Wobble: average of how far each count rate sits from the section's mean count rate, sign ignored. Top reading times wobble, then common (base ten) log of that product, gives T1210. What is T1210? 1.7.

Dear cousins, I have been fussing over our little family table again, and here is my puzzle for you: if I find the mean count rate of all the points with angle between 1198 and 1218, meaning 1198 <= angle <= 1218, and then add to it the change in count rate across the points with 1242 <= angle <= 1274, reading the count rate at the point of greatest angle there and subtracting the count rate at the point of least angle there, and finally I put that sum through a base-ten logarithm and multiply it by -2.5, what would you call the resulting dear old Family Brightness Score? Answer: -3.10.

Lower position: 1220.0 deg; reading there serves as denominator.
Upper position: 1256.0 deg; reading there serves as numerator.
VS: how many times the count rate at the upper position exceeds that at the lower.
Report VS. 1.3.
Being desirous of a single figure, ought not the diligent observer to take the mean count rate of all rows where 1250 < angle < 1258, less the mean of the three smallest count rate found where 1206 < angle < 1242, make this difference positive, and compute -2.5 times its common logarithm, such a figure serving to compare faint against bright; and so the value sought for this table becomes -2.2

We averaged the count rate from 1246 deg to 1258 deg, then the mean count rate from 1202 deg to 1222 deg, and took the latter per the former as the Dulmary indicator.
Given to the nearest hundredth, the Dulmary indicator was 0.87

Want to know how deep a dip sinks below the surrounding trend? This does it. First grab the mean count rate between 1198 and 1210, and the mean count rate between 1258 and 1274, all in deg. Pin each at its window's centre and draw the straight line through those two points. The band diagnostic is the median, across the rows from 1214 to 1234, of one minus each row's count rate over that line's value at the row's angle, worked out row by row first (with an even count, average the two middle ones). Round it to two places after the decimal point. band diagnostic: 0.23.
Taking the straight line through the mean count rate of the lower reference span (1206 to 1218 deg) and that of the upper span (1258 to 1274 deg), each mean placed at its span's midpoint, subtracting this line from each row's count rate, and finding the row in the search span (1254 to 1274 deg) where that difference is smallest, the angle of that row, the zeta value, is 1272.0 deg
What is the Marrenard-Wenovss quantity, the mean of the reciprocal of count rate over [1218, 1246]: 0.062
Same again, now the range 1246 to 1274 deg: 0.050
